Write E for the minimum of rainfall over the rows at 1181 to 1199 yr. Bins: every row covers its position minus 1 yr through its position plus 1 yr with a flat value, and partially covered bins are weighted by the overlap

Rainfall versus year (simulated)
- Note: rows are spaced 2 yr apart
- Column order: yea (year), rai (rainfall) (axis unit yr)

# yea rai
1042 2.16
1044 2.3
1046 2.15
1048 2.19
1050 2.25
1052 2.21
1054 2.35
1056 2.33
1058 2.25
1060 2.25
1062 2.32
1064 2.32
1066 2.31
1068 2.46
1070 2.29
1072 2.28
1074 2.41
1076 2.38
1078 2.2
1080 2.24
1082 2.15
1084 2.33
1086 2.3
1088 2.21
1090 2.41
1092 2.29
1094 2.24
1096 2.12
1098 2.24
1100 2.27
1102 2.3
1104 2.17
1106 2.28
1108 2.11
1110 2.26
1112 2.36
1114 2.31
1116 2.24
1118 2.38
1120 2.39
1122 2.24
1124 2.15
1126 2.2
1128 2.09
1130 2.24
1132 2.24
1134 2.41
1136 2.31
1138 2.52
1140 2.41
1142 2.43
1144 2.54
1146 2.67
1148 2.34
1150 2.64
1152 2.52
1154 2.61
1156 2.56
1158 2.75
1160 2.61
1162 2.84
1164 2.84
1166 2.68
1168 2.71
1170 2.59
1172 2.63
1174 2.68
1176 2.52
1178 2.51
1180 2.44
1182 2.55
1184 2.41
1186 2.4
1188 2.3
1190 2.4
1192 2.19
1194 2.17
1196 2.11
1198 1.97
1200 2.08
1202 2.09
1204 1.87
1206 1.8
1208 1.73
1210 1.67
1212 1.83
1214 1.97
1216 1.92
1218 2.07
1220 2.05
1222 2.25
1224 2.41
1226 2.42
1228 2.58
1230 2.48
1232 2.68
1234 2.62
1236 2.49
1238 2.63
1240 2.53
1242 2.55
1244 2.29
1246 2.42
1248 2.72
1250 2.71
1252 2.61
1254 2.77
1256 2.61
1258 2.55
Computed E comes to 1.97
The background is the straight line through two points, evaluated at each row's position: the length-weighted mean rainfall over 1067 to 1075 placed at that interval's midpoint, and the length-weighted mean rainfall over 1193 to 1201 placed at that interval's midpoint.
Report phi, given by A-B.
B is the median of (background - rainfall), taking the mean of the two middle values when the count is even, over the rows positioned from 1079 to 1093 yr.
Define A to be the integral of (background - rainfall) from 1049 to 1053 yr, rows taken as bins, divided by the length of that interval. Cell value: 0.1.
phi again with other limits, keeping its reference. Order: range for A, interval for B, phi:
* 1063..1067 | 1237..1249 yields 0.6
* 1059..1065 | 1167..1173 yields 0.6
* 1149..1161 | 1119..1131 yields -0.5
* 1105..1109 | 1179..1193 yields 0.4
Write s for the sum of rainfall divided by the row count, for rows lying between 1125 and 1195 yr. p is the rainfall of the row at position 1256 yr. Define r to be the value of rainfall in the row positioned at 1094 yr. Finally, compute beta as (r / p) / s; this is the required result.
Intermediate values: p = 2.61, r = 2.24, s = 2.48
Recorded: 0.345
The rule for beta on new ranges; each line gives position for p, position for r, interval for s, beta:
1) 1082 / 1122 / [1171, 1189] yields 0.418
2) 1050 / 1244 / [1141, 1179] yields 0.389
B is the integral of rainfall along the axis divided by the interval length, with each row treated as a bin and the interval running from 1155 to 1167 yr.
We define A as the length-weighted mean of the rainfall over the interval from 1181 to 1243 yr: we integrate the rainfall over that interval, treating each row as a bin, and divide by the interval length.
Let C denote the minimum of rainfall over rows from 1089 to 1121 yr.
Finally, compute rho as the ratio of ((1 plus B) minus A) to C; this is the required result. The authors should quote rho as 0.70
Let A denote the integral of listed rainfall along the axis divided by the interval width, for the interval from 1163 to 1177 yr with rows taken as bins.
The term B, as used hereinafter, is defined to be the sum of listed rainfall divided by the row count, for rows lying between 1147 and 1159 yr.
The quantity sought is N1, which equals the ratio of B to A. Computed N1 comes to 0.96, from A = 2.7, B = 2.57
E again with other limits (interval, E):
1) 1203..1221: 1.67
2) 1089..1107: 2.12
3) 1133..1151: 2.31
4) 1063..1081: 2.2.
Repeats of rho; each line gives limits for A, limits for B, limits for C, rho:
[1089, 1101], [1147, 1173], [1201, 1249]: 0.83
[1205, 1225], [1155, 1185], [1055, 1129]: 0.79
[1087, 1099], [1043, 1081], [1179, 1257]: 0.62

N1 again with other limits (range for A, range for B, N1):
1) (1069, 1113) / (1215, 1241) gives 1.06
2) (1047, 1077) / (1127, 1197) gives 1.08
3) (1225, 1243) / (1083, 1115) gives 0.89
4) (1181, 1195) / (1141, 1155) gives 1.08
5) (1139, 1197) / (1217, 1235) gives 0.95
